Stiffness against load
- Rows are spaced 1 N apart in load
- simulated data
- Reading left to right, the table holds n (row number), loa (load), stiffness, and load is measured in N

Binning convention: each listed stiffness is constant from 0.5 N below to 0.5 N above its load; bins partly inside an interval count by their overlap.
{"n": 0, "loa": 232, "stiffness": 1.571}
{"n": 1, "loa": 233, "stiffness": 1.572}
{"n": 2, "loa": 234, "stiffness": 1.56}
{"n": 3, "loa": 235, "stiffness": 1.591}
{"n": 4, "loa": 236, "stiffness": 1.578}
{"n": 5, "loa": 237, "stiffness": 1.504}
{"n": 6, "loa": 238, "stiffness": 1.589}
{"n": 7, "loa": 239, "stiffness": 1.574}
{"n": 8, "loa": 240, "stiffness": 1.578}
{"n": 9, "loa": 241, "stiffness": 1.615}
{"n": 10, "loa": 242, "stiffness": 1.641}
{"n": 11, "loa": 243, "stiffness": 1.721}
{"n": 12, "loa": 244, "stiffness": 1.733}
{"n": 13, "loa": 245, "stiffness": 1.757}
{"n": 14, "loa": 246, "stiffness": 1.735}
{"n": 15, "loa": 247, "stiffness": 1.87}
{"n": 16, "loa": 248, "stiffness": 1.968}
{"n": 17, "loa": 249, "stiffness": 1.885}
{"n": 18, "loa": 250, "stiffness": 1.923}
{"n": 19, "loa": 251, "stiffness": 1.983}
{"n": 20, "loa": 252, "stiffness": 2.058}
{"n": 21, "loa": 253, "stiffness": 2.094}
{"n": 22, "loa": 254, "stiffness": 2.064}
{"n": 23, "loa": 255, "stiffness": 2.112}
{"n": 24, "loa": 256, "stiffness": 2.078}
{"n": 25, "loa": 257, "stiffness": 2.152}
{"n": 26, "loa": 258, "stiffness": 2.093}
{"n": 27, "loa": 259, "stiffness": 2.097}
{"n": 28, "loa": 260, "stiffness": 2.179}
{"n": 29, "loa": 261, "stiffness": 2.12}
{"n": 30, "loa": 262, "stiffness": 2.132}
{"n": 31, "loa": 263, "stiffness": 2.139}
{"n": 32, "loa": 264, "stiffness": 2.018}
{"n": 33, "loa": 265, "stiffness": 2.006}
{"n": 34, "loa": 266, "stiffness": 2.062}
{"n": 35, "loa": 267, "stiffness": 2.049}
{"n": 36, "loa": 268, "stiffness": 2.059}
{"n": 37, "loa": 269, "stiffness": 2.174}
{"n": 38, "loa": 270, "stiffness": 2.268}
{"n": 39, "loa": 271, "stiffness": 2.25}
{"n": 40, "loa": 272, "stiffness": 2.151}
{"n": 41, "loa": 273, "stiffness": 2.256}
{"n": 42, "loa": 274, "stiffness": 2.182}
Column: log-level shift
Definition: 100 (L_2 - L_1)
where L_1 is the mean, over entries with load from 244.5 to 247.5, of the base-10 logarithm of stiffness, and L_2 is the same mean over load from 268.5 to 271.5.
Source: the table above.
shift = 10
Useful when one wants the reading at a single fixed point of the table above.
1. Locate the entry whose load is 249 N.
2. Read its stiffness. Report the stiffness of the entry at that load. 1.885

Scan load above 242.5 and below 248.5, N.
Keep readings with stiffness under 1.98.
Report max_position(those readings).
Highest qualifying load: 248 N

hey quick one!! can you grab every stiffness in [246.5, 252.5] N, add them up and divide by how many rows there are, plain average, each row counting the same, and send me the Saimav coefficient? 1.95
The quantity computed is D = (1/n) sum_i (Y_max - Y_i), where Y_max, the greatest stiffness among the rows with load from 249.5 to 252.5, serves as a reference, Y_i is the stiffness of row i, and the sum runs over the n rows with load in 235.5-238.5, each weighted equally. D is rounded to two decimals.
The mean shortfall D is 0.50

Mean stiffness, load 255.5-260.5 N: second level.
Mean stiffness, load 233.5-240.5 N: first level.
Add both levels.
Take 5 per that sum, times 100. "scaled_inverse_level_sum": 136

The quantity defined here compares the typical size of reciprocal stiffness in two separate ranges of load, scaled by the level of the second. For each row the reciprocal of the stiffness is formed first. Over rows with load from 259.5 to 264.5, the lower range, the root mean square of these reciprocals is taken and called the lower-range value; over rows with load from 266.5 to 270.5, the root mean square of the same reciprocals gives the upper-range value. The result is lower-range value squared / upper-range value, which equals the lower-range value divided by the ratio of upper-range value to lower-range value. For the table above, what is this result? 0.48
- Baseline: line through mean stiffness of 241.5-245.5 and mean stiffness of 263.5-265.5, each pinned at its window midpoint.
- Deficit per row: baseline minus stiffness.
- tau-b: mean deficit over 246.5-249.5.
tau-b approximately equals -0.13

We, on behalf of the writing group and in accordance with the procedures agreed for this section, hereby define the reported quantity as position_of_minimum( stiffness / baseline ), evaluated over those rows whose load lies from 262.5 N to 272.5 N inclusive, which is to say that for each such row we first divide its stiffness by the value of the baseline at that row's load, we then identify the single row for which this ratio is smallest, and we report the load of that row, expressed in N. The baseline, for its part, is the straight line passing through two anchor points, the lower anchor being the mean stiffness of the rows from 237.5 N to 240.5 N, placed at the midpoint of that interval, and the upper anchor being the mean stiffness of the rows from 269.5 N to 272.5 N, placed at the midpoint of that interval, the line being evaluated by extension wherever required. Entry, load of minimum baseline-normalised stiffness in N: 268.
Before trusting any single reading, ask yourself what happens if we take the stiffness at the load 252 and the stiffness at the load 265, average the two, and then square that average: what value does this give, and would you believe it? 4.1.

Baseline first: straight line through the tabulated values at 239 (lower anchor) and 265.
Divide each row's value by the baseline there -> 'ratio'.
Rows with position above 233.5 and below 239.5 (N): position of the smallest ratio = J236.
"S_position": 237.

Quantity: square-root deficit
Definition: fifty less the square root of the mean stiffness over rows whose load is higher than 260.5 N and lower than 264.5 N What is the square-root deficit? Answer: 48.55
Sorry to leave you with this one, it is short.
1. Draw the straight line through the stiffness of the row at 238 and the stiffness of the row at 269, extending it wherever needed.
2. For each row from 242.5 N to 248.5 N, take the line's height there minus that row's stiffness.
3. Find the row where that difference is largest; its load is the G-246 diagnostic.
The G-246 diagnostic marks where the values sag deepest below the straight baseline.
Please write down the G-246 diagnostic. 246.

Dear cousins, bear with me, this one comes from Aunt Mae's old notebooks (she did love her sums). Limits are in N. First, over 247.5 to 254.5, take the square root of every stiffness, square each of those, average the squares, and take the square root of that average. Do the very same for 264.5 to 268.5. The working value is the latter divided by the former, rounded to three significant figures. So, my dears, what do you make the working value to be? 1.01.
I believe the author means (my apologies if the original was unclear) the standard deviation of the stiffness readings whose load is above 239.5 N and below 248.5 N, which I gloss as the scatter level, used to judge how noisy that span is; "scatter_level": 0.12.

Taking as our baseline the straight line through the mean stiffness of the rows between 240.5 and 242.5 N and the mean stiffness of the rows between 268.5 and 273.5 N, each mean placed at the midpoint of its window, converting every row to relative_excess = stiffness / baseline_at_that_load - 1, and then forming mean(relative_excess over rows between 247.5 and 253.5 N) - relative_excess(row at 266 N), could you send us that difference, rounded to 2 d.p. 0.12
